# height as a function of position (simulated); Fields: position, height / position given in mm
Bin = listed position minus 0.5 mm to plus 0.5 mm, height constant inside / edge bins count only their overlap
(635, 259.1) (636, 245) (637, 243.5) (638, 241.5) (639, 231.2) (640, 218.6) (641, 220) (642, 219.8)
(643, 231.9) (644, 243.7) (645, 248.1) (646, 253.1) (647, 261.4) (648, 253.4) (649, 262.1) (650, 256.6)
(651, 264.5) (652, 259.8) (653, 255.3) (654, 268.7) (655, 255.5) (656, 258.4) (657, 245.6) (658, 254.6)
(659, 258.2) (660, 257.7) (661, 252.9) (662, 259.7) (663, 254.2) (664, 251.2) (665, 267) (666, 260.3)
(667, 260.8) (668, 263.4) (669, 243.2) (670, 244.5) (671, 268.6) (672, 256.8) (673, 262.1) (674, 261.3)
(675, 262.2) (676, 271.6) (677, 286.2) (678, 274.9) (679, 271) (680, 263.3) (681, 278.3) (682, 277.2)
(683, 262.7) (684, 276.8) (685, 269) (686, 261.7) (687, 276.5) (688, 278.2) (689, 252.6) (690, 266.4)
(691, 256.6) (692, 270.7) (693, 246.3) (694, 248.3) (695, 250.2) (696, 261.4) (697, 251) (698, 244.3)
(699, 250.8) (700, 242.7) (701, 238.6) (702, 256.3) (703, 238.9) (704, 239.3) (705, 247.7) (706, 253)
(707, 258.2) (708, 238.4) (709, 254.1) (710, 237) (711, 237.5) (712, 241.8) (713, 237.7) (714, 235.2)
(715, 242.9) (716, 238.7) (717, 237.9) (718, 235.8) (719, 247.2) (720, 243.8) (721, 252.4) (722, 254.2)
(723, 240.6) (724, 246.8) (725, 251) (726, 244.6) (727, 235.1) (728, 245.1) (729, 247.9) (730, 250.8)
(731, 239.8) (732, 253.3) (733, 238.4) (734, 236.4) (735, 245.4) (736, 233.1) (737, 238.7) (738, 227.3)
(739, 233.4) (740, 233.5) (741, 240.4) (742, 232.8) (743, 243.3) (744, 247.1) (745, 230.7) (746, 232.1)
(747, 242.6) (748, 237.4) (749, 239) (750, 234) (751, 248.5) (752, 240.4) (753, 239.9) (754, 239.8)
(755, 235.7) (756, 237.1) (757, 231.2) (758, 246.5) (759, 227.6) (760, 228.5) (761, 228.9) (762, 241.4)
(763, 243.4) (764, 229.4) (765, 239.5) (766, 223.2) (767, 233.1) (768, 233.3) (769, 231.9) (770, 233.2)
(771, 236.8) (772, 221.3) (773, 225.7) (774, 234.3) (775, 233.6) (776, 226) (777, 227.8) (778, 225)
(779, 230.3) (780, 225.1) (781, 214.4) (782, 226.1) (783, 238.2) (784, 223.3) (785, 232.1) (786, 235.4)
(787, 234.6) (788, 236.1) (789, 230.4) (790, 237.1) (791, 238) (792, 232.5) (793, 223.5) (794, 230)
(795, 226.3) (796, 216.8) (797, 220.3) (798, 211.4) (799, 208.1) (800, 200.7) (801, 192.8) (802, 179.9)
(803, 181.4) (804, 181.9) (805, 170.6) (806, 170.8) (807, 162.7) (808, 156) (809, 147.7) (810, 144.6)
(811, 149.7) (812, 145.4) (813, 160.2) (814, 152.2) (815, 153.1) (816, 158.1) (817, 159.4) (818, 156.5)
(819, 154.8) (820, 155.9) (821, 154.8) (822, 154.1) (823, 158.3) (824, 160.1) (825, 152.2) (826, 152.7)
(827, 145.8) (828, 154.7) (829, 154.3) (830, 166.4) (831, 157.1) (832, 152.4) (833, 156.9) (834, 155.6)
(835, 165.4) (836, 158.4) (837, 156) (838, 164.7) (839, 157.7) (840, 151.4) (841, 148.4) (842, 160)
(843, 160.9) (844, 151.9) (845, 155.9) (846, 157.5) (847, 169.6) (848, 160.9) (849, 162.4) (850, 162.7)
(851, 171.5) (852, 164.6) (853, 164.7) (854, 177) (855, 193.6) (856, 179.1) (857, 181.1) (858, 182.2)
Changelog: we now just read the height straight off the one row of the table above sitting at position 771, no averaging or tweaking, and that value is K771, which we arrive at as 236.8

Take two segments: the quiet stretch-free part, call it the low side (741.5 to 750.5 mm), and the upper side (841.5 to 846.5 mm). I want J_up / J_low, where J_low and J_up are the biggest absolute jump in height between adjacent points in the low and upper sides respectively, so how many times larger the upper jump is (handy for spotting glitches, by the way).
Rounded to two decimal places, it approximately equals 0.55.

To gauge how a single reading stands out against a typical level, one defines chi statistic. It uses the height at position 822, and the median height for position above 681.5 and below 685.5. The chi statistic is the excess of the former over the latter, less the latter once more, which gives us -392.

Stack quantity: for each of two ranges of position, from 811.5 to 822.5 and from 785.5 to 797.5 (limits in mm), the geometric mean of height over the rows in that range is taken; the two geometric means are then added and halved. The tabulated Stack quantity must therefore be 192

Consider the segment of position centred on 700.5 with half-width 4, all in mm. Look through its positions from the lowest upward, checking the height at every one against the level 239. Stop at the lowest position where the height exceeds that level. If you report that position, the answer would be 697 mm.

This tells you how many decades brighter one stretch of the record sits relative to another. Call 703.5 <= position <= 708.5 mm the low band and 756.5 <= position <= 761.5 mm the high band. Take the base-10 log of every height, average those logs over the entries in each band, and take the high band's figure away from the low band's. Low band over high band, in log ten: 0.03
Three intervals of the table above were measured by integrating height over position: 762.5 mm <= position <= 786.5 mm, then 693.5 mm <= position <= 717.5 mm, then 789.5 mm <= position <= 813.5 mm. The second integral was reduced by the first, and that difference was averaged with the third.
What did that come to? 2474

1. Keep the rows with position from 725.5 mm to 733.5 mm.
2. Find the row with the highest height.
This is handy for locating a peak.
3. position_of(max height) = 732 mm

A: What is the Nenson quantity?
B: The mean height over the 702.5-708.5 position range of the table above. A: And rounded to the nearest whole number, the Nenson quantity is 246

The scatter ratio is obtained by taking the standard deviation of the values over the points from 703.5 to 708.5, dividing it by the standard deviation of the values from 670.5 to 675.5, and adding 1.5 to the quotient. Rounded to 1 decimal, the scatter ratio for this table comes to 3.5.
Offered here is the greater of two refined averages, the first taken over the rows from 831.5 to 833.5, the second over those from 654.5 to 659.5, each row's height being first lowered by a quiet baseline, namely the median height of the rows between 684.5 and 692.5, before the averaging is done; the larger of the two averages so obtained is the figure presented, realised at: -13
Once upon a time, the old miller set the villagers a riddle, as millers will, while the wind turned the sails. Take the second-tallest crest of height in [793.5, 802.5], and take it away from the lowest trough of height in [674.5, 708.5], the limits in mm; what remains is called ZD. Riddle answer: 12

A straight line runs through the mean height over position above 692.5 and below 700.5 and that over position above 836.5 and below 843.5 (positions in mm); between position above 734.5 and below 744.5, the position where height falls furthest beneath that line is 738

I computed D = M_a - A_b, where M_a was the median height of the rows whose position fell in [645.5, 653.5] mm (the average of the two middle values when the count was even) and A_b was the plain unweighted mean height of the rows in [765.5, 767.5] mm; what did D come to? 30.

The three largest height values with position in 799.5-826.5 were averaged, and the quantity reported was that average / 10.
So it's 19.2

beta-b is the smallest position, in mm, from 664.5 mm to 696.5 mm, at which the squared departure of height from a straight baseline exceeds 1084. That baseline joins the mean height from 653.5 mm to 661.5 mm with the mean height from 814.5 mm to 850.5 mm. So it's 677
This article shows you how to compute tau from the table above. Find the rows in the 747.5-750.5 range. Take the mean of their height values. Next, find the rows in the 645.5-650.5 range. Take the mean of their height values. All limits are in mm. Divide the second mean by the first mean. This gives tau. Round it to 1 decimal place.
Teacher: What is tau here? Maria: 1.1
